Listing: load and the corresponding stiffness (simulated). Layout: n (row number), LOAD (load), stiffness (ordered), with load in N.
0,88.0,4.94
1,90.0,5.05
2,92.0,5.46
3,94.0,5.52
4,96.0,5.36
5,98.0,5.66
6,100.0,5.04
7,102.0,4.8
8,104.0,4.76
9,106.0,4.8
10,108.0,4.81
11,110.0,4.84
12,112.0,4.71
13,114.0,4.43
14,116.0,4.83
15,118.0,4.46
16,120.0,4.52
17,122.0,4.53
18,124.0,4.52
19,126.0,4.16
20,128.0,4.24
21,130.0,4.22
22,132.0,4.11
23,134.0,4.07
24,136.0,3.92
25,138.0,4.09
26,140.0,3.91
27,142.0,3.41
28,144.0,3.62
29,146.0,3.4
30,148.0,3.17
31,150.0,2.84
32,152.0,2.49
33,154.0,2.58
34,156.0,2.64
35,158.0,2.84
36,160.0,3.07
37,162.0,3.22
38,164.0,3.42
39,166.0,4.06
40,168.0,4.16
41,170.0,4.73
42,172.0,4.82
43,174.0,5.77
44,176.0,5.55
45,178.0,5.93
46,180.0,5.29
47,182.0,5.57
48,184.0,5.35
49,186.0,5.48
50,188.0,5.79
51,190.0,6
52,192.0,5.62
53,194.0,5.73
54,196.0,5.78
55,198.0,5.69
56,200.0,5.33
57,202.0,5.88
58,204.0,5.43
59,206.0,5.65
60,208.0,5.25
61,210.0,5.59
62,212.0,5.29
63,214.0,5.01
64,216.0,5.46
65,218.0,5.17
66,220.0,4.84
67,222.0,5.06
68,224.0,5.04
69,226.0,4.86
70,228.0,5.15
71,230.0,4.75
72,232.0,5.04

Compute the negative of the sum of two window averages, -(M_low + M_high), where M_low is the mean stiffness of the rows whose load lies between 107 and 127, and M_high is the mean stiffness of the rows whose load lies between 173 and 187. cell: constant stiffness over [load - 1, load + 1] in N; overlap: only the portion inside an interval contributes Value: -10.1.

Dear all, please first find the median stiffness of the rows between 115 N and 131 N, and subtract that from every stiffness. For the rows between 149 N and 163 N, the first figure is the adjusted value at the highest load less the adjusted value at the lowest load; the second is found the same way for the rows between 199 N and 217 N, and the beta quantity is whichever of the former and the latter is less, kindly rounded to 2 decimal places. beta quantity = 0.13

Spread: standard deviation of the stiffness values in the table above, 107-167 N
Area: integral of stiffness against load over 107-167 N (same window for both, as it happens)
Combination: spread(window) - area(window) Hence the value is -230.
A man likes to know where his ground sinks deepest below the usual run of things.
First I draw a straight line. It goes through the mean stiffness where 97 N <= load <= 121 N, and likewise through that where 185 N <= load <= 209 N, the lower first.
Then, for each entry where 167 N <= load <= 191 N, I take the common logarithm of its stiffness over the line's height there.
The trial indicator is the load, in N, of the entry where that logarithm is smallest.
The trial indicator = 168.0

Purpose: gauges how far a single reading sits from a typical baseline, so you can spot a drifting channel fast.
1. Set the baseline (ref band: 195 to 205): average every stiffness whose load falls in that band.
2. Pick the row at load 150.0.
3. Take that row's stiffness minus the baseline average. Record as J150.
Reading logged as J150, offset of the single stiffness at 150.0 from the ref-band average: -2.8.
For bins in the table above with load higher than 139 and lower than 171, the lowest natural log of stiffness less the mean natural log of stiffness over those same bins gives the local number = -0.28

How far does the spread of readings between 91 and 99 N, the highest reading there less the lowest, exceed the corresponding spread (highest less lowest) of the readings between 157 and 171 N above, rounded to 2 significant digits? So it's -1.6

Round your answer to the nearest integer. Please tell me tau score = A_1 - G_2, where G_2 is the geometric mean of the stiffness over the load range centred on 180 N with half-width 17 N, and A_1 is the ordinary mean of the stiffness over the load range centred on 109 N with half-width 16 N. 0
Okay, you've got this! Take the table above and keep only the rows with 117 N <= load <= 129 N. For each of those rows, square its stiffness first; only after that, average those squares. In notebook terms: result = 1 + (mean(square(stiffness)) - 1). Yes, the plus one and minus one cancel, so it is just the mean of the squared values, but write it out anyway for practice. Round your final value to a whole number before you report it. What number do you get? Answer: 19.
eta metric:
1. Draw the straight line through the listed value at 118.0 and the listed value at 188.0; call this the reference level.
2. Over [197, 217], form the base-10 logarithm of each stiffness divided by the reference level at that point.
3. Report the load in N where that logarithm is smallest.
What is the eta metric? 214.0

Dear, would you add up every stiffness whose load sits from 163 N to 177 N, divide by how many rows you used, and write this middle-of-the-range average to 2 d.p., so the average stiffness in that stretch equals 4.64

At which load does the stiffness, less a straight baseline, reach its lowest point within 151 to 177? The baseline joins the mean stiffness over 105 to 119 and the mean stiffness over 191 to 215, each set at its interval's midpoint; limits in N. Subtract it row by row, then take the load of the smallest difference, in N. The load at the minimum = 152.0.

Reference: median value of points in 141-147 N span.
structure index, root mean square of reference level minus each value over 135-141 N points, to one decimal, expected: 0.6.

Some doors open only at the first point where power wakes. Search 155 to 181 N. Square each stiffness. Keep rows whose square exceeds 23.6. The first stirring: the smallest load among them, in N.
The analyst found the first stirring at 174.0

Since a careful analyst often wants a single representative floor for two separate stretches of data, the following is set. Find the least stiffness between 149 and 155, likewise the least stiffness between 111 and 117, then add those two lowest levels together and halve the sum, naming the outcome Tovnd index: 3.5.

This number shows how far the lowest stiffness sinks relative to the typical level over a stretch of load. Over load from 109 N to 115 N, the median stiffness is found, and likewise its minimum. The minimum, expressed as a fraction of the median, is 0.941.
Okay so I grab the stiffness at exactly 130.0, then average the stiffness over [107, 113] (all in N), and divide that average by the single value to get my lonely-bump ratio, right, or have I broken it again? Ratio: 1.13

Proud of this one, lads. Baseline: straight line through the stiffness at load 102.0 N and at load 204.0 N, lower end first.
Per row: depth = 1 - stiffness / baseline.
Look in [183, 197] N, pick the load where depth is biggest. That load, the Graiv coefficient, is 184.0 N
